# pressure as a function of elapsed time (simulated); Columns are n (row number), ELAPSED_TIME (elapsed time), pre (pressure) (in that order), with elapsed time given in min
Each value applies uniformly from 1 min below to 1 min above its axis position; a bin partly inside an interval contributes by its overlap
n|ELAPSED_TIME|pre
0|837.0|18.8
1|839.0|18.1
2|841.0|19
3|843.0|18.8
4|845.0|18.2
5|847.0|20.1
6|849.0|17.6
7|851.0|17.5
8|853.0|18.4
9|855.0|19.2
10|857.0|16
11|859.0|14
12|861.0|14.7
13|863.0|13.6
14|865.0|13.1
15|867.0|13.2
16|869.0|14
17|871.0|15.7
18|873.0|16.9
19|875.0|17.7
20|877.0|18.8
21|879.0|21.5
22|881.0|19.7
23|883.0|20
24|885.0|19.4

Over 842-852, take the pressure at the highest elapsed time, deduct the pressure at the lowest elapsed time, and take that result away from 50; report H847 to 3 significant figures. 51.3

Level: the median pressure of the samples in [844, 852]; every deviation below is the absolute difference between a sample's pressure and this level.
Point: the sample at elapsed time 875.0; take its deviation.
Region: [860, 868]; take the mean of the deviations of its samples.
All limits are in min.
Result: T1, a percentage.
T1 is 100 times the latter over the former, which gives 2125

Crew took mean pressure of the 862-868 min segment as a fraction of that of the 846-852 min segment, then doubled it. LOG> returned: 1.45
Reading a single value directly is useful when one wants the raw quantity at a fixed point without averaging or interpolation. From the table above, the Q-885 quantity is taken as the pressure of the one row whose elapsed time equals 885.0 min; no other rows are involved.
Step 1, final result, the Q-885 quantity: 19.4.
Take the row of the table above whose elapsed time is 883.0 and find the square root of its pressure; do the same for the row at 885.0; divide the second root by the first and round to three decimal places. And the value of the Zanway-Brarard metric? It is 0.985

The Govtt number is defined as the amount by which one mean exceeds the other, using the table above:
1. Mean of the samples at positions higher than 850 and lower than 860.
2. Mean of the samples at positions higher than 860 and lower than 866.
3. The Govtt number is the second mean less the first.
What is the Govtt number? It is -3.2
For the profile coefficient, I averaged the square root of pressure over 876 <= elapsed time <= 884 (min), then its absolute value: 4.47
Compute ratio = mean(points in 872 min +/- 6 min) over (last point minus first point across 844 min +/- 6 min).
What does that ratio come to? -32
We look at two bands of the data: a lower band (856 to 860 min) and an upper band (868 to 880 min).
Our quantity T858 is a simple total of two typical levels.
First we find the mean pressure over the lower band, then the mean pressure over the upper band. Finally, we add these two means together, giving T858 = 32.4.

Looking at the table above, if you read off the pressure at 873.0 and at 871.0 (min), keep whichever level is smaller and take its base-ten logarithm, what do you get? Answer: 1.20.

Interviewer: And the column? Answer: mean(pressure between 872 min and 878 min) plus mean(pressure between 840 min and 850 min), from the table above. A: 37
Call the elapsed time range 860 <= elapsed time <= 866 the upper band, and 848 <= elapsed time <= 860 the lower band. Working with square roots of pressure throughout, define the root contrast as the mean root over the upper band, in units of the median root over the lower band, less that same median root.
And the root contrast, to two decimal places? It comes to -3.30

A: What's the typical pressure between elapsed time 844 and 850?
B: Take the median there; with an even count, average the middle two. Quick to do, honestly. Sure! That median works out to 18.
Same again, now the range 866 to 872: 14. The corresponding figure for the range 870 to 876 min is 17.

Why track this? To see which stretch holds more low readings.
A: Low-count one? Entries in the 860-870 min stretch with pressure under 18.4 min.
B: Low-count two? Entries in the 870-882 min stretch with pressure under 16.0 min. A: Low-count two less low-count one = -4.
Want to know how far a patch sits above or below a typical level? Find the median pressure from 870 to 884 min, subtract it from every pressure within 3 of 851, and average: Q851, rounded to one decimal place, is -1.0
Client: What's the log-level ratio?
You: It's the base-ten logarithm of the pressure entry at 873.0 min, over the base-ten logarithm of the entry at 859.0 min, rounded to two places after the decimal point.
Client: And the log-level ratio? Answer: 1.07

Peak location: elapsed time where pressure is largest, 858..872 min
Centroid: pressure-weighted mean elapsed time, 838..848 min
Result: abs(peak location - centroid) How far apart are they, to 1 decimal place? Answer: 27.9 min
